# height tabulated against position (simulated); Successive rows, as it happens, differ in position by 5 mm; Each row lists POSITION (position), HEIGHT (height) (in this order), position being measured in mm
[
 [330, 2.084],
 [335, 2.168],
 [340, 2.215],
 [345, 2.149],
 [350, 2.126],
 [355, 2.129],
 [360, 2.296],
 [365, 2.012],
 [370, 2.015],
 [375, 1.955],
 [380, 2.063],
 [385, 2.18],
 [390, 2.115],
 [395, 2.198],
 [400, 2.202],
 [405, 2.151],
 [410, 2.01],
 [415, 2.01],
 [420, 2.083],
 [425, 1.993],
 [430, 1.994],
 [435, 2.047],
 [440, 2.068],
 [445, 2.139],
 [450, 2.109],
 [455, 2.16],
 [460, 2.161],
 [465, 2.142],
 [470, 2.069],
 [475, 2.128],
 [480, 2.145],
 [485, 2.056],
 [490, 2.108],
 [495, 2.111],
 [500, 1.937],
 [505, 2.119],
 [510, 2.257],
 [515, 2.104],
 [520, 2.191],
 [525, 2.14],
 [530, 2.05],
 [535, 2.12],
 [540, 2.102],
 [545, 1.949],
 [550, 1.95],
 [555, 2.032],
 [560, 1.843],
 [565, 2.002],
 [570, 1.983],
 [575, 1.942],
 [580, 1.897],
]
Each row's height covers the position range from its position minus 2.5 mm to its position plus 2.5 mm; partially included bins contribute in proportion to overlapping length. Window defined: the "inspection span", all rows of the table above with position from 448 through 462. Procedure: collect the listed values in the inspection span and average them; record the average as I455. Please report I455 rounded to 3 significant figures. 2.14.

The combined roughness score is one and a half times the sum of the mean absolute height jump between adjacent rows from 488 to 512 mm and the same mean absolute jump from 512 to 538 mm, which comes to 0.30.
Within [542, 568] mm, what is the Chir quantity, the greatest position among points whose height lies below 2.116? 565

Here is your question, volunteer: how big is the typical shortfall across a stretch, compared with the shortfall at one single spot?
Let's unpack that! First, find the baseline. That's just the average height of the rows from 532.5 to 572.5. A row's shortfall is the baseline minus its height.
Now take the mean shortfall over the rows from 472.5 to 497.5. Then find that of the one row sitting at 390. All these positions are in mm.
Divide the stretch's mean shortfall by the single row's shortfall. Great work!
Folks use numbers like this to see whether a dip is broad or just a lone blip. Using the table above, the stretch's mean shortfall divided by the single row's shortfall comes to 1.0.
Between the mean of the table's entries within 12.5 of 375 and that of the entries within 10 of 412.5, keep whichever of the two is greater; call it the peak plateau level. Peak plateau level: 2.06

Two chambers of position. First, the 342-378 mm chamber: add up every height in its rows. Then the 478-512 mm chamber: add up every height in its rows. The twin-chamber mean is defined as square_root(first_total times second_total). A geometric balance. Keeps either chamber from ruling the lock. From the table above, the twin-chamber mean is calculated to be 14.7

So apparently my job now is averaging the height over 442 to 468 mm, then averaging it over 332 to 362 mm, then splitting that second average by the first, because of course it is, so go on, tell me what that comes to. 1.02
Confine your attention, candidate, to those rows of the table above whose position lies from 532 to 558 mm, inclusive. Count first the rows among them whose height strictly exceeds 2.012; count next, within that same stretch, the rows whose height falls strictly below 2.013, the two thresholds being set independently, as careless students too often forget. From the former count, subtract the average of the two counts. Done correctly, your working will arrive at 0.5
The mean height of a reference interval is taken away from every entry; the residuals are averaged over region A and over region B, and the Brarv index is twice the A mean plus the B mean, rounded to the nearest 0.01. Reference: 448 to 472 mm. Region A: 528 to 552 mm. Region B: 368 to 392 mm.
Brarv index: -0.25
